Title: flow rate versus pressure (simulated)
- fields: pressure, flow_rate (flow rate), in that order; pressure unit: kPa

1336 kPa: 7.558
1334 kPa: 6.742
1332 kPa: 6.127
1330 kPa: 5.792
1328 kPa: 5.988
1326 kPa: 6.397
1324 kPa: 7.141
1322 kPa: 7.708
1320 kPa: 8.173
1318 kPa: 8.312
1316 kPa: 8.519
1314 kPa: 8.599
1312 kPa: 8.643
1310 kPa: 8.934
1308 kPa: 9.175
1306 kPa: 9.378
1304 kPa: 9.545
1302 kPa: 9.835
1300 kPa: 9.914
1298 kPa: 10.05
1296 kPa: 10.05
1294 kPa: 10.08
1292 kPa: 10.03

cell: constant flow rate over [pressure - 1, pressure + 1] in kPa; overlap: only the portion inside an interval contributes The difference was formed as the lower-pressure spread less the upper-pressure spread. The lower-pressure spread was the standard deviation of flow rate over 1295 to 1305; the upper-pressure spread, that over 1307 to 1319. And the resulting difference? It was -0.10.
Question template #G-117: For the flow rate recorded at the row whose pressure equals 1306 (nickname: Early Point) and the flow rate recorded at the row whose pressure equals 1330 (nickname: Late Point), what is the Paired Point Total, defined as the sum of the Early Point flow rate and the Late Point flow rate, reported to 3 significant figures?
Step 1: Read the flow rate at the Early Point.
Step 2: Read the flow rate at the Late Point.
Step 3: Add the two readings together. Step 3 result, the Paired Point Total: 15.2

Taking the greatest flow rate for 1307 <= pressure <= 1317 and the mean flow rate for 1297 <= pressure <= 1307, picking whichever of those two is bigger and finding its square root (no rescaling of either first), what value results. 3.12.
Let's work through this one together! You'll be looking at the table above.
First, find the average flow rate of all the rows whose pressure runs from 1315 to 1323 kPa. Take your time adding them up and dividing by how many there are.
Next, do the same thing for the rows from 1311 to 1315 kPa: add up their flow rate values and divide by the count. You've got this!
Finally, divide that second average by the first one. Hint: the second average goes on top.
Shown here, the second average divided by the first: 1.05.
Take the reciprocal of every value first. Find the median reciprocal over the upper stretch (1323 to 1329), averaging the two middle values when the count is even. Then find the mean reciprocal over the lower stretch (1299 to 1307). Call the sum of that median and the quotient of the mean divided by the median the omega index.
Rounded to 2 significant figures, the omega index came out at 0.82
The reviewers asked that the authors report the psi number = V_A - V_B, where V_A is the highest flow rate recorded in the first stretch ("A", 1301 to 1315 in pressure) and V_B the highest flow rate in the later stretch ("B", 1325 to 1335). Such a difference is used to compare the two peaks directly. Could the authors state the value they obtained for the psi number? 3.1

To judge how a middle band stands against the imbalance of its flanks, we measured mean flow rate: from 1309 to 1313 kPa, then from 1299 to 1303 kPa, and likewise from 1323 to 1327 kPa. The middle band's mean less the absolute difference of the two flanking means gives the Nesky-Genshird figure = 5.7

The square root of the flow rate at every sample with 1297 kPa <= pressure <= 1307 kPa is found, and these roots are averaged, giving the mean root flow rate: 3.12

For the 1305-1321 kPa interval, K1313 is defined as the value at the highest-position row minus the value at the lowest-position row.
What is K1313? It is -1.2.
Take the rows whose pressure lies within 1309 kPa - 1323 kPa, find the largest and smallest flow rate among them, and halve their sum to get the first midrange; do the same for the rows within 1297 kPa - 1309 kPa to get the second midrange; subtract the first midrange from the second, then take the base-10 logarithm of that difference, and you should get 0.11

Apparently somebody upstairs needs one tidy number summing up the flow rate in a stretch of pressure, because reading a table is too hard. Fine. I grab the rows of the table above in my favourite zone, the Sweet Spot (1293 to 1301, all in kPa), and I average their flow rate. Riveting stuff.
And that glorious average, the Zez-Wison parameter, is 10.0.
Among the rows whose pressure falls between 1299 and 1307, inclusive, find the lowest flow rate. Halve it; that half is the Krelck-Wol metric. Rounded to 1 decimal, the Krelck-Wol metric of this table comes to 4.7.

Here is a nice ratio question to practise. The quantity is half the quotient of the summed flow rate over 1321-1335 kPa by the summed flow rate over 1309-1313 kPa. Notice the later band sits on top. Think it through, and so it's 1.31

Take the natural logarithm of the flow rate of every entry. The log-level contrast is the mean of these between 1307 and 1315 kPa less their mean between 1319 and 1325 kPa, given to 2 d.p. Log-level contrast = 0.14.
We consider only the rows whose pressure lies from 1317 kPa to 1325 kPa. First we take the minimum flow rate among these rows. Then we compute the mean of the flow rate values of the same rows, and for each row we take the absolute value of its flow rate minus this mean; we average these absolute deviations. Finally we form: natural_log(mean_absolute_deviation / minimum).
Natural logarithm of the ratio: -2.9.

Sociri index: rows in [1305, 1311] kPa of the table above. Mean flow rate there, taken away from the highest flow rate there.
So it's 0.2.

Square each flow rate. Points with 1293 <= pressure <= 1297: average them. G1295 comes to 101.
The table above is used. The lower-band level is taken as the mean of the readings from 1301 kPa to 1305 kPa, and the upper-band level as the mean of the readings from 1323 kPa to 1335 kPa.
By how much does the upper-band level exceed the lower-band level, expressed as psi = -3.3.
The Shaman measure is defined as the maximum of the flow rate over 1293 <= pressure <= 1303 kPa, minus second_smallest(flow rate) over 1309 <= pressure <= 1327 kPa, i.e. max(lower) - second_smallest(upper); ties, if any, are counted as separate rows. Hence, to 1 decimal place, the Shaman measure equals 2.9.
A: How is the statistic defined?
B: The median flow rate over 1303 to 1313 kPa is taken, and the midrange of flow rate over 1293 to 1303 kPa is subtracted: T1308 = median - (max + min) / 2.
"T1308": -0.78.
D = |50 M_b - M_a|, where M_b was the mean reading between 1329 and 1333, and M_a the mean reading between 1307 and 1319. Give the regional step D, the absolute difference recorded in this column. 289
